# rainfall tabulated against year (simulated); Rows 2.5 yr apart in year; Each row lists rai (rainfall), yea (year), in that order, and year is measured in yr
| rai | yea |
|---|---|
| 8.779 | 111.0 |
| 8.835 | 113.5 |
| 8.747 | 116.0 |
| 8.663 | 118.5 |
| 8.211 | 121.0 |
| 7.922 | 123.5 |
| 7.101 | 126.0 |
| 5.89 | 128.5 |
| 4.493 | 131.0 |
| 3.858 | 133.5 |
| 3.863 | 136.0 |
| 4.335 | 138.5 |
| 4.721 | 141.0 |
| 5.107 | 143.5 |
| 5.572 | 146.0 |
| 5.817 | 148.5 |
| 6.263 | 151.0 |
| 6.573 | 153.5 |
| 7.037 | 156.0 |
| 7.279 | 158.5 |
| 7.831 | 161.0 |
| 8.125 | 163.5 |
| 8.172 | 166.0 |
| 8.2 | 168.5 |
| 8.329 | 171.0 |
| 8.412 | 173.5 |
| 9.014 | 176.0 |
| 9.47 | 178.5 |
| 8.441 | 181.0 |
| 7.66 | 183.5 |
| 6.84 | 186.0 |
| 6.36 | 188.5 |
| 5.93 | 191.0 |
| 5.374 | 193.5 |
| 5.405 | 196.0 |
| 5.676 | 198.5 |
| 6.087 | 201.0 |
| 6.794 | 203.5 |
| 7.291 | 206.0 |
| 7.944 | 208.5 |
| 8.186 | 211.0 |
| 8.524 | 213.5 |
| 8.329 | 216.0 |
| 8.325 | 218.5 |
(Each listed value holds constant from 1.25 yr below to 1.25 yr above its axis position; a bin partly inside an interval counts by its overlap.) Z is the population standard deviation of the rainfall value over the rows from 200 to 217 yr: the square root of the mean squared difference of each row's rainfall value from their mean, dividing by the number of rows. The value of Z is 0.84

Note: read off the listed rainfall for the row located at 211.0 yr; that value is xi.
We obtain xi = 8.186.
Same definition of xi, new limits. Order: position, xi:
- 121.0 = 8.211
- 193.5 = 5.374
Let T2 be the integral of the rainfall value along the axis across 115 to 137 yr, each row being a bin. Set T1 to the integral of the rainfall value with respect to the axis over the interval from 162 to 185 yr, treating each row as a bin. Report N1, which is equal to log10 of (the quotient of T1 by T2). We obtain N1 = 0.13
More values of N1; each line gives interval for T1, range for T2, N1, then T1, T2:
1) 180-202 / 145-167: -0.04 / 141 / 153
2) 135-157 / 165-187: -0.18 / 120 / 183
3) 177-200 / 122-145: 0.11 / 157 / 122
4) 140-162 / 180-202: -0.01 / 137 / 141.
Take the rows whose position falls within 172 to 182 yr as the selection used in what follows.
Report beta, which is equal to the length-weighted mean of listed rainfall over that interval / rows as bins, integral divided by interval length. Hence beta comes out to 8.8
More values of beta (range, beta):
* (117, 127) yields 8.0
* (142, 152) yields 5.7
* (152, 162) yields 7.1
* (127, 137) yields 4.6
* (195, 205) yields 6.0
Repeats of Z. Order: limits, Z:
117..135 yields 1.74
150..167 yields 0.70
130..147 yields 0.58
